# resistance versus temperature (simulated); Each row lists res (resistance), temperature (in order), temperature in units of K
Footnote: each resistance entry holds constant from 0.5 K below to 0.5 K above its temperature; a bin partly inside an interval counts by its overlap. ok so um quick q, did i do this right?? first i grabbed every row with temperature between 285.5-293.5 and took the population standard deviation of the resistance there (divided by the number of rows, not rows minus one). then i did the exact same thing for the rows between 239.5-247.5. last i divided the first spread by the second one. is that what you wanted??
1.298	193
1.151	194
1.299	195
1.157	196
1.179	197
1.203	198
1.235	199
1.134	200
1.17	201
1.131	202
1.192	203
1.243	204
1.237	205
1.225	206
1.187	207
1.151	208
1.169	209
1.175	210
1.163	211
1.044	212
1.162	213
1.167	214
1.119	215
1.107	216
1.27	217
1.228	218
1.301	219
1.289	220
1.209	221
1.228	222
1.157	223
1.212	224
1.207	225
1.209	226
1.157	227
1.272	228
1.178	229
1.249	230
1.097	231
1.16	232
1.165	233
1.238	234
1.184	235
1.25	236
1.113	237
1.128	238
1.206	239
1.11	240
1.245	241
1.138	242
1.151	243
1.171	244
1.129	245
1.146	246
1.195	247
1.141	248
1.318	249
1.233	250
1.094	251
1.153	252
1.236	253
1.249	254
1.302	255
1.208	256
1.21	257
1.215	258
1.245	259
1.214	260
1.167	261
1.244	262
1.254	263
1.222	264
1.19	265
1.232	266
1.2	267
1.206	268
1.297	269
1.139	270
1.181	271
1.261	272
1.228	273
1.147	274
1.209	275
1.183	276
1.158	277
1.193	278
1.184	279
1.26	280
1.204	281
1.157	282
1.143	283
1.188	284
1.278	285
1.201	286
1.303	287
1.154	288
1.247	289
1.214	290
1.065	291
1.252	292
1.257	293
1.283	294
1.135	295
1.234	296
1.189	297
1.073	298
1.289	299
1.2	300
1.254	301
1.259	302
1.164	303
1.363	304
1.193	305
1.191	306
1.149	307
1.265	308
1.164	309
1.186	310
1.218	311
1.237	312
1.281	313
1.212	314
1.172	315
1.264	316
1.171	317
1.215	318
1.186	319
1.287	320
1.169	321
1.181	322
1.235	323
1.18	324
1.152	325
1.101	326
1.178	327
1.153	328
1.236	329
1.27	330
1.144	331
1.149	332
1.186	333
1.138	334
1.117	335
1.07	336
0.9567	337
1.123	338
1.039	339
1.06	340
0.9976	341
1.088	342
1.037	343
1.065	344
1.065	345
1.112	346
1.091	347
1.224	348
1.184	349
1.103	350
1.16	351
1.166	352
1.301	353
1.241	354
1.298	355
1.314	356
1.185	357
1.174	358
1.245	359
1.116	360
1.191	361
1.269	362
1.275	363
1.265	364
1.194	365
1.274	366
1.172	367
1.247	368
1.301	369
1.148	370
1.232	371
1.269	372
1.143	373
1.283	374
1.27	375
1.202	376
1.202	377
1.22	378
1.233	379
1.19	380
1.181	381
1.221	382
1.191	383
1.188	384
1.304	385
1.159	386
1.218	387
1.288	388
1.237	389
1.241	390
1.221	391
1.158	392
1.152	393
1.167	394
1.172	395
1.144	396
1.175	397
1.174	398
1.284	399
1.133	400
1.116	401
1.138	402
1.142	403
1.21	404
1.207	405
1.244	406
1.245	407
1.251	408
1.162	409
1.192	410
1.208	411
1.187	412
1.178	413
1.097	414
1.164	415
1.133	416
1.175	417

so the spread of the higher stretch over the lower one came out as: 1.7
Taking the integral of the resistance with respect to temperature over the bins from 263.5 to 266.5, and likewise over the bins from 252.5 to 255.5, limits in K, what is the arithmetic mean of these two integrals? 3.72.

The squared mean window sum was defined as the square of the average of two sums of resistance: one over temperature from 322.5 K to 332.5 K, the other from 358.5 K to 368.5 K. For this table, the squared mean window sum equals 145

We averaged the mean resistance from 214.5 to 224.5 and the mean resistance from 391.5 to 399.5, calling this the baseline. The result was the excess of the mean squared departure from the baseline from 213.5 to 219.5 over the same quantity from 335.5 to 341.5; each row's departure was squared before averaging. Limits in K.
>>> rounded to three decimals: -0.021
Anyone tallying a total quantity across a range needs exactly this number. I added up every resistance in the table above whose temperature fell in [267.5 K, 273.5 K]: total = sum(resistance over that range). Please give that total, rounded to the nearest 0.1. 7.3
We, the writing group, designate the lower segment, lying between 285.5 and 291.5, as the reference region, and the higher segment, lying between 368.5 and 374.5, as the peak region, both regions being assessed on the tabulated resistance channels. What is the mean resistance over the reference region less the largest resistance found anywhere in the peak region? -0.104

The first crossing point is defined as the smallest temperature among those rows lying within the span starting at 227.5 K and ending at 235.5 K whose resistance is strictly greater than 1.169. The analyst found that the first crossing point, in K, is 228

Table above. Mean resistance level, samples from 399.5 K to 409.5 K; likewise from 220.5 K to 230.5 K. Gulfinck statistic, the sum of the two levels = 2.39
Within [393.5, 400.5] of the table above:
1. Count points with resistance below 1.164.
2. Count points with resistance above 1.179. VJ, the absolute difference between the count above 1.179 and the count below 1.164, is 1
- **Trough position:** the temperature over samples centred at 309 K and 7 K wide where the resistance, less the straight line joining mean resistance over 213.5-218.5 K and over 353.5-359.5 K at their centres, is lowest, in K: 307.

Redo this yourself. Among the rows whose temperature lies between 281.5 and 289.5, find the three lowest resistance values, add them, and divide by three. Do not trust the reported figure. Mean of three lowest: 1.15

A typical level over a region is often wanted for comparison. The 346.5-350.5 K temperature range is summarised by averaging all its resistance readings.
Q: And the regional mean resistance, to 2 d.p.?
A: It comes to 1.15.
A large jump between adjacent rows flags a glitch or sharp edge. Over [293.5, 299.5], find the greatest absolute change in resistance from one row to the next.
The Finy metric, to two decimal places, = 0.22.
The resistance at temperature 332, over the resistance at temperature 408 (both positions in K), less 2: -1.08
